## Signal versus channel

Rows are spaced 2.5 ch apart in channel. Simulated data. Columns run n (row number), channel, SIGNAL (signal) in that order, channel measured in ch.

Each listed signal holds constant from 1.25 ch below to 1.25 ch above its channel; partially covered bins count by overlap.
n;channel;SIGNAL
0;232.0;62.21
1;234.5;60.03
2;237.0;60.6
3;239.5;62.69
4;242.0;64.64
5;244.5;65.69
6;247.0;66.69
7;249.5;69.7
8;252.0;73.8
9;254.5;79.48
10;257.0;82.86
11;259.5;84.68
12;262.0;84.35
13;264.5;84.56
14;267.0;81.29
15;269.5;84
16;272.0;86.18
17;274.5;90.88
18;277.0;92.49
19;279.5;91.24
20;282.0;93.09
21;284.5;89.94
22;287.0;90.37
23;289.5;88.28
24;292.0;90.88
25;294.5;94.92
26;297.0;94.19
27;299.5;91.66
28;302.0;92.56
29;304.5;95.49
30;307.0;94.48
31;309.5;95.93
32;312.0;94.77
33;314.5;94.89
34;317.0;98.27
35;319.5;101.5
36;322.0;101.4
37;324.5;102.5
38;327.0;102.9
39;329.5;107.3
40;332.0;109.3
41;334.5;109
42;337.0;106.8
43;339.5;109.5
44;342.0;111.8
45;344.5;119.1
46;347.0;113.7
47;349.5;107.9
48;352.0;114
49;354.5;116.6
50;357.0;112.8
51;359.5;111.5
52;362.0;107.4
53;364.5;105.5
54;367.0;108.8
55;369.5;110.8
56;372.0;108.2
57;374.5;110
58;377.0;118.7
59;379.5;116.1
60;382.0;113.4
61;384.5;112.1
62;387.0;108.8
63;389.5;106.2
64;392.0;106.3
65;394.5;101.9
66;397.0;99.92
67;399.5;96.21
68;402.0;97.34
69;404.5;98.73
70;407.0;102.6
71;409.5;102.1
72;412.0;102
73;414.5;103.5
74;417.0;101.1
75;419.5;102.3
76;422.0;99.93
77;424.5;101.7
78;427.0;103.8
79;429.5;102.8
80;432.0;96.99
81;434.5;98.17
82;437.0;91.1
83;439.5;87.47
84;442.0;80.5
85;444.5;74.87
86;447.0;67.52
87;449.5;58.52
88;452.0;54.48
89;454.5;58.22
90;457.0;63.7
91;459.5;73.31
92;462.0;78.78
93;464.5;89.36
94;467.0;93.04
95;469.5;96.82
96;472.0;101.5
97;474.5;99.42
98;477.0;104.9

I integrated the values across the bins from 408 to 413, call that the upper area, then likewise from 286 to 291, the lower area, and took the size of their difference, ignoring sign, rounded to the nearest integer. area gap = 64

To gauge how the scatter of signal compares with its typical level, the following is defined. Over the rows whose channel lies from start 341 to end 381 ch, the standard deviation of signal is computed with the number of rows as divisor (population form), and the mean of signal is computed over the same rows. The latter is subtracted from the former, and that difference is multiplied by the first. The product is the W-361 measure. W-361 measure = -428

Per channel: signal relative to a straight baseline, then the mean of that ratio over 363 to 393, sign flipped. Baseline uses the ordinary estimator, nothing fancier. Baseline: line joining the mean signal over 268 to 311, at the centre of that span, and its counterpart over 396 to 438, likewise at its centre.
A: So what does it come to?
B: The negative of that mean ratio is -1.13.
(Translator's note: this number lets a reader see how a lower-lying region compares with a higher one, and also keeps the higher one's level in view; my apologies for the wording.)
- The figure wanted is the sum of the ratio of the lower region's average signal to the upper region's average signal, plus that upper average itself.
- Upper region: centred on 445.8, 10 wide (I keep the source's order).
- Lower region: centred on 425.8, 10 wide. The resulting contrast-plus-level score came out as 72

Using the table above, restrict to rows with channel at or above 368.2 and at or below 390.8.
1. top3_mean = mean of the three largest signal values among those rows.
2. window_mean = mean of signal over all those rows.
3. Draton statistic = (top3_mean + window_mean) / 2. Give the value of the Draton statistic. 114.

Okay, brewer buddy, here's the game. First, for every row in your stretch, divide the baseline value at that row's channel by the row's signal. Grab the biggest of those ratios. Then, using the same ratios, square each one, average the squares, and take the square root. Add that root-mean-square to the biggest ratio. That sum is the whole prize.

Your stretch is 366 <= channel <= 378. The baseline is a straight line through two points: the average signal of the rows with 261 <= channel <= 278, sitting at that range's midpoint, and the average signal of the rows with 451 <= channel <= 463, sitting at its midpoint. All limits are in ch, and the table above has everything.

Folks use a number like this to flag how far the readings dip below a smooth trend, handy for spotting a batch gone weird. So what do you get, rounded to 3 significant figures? 1.37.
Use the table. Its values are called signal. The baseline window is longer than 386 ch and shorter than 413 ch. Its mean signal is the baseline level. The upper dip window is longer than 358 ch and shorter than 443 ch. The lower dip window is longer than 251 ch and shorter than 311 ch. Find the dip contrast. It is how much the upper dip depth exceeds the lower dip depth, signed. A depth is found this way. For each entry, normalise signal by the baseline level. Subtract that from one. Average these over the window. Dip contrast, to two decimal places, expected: -0.14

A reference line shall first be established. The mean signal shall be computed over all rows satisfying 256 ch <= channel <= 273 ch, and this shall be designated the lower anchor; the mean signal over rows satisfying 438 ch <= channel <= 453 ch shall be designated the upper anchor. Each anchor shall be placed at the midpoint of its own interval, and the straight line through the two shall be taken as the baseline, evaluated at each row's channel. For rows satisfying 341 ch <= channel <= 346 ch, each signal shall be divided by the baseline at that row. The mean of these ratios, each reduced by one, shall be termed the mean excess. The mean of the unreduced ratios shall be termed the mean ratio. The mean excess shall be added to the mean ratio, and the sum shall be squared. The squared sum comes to 3.8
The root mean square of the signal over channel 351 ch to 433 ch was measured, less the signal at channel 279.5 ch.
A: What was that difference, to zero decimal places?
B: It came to 15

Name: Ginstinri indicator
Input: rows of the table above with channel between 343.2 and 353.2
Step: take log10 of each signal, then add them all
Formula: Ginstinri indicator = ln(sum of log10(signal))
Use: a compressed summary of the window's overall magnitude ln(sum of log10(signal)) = 2.1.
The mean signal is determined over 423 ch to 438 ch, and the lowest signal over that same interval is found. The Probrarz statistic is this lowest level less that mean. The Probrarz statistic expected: -8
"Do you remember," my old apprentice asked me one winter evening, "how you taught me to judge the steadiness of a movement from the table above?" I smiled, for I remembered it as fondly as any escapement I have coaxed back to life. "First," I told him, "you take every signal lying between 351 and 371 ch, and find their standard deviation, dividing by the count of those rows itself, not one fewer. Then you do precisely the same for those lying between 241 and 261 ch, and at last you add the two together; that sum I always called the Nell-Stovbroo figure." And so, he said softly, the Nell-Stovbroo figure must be 11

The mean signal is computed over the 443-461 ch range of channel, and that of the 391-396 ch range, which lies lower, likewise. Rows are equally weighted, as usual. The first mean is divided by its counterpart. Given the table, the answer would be 0.62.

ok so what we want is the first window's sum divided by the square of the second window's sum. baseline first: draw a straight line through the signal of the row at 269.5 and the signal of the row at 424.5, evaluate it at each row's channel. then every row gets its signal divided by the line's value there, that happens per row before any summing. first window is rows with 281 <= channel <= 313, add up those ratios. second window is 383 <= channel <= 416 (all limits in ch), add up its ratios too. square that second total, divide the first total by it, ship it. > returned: 0.076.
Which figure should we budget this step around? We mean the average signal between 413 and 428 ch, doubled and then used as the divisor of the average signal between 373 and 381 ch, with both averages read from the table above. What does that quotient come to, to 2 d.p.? 0.56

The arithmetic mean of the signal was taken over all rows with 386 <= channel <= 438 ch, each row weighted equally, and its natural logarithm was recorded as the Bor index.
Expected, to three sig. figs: 4.62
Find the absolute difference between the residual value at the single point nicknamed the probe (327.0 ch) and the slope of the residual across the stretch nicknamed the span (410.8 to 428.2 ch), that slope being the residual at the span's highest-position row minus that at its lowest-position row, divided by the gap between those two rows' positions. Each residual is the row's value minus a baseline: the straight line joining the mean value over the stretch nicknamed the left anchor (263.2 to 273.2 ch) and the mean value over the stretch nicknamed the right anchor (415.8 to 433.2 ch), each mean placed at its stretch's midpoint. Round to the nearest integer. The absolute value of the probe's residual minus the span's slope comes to 12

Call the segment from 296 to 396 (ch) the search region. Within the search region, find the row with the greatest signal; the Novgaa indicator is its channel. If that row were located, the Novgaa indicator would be 344.5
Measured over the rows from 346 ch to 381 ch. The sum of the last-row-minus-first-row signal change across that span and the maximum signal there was 121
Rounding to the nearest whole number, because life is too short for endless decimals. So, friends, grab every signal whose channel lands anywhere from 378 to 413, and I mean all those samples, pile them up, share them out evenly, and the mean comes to 105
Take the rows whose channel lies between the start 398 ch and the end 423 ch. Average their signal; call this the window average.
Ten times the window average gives 1006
